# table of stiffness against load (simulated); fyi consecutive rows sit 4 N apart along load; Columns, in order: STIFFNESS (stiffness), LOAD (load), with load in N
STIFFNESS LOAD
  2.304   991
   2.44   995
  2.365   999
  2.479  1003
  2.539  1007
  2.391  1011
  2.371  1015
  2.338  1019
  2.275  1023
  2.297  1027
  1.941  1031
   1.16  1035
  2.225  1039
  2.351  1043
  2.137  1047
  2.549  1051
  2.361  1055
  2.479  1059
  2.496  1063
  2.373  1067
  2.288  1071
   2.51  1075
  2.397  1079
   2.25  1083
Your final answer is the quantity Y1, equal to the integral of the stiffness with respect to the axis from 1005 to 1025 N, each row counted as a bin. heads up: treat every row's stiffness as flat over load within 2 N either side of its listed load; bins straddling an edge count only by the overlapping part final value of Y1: 47.7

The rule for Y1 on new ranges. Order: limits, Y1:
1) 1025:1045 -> 39.9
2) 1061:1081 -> 48.3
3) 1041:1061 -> 47.5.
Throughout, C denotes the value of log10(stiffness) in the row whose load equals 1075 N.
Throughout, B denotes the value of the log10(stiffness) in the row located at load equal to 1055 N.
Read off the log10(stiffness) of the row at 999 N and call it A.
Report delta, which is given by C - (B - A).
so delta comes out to 0.40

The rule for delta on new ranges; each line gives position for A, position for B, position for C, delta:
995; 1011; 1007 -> 0.41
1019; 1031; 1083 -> 0.43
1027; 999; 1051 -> 0.39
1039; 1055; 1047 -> 0.30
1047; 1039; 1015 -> 0.36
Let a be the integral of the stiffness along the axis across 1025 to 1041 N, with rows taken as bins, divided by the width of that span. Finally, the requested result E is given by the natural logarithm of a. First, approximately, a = 1.91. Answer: 0.64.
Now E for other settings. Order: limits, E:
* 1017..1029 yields 0.83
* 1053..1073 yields 0.88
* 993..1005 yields 0.89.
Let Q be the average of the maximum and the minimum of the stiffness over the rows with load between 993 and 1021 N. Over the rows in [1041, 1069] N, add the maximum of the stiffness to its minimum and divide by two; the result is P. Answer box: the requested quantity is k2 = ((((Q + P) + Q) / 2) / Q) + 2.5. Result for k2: 3.98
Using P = 2.34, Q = 2.44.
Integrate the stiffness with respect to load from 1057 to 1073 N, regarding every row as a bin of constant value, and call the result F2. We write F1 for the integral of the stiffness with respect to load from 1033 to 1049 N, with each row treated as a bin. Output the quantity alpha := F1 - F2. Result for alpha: -7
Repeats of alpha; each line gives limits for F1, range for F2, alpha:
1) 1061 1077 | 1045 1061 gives 1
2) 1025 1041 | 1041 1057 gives -7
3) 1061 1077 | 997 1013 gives 0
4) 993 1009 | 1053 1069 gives 0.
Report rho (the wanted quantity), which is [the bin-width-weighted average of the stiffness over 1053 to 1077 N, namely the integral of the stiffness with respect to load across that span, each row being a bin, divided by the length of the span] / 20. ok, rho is 0.121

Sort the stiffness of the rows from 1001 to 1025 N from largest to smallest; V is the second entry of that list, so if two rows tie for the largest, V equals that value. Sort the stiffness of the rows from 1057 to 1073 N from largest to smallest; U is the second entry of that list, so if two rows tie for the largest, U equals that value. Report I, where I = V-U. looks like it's 0.00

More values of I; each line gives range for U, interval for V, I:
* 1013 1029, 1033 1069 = 0.16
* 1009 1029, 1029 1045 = -0.15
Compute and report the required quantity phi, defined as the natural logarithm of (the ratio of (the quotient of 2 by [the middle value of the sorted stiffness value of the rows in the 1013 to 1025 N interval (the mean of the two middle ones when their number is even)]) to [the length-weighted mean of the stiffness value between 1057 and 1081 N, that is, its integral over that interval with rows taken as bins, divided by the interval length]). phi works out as -1.04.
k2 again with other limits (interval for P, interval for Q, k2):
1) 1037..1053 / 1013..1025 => 4.00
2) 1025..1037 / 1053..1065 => 3.86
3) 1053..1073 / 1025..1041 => 4.19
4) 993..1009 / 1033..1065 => 4.16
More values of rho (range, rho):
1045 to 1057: 0.117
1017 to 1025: 0.115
